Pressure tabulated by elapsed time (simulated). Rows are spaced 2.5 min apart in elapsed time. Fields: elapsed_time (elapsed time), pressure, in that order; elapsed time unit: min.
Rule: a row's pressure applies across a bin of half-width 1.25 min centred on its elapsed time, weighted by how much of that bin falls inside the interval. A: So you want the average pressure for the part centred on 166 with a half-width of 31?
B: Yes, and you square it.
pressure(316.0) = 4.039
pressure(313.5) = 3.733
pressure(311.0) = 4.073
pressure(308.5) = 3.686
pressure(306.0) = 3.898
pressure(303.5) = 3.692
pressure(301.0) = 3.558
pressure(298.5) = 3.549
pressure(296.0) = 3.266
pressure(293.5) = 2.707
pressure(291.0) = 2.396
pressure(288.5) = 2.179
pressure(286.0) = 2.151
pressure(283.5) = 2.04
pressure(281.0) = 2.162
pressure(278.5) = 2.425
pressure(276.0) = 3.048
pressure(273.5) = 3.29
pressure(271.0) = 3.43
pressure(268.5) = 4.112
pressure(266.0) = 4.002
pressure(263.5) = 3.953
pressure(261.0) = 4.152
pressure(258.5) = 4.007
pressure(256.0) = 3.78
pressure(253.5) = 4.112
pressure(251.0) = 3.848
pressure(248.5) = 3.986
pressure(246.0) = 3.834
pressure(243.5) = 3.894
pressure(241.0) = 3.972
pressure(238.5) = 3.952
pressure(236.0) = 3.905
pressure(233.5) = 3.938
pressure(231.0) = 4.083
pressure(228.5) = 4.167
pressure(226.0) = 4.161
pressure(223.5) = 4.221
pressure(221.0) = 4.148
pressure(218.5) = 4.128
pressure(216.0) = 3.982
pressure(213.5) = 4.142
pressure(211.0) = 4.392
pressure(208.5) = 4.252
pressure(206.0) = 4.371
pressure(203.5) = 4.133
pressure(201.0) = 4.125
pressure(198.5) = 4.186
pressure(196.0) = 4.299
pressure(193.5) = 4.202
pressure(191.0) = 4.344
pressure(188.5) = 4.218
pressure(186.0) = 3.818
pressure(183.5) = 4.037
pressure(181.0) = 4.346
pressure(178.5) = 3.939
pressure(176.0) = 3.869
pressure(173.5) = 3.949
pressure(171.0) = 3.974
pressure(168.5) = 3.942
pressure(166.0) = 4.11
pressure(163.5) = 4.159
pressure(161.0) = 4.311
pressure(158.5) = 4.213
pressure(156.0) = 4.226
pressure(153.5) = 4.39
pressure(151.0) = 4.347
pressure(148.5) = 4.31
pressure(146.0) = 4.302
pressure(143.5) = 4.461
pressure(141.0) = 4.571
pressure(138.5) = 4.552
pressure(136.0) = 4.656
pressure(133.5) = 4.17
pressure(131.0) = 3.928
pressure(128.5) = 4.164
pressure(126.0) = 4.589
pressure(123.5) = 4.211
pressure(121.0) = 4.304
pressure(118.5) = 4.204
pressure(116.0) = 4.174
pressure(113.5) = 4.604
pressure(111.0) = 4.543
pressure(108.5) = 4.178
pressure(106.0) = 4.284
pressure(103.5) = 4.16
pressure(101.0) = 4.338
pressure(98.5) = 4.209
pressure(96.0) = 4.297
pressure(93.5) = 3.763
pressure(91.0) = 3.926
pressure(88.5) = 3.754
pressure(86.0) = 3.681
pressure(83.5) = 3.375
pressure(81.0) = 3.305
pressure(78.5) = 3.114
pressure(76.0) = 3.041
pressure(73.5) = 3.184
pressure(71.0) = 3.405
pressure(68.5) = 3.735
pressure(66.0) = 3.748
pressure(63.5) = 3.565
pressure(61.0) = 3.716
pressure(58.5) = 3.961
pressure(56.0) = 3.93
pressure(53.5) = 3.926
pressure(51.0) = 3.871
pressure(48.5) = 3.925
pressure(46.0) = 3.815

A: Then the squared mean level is 17.8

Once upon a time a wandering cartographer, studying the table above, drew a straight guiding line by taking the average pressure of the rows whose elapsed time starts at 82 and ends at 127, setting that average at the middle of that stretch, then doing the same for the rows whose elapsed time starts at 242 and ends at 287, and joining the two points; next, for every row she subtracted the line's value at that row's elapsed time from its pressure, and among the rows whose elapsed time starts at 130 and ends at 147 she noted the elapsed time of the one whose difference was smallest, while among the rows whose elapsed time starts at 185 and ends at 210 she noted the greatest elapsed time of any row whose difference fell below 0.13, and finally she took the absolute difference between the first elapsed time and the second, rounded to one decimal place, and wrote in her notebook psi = 55.0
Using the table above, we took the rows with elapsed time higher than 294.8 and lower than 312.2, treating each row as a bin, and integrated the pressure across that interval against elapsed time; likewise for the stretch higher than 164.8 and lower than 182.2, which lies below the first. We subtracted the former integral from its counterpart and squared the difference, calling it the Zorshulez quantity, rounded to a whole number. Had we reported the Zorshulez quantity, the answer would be 36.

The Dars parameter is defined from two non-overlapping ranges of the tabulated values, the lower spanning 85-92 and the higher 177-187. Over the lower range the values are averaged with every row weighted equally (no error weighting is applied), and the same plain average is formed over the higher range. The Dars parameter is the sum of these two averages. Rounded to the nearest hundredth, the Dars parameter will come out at 7.82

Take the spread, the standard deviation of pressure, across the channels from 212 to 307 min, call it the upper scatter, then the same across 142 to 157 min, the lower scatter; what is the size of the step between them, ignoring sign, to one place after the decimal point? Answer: 0.6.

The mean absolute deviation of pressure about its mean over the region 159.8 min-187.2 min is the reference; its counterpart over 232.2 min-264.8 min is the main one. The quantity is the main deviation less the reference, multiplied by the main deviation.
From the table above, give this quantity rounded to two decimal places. 0.00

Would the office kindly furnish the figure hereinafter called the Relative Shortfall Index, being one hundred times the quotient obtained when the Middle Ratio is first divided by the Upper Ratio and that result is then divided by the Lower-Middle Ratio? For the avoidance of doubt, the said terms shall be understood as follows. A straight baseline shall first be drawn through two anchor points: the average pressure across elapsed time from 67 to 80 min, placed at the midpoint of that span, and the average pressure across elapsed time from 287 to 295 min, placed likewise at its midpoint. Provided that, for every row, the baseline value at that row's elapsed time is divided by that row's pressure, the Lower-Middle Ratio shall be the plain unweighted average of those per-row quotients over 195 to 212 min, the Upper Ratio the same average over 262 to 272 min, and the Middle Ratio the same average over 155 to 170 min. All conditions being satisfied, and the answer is 165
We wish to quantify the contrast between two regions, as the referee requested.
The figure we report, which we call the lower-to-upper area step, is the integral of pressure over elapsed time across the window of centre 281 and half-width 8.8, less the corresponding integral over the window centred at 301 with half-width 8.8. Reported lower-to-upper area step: -18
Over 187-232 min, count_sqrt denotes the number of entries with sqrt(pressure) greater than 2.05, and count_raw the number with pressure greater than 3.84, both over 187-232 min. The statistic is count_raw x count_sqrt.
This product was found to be 126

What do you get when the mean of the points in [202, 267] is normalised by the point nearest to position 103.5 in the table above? 1.0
